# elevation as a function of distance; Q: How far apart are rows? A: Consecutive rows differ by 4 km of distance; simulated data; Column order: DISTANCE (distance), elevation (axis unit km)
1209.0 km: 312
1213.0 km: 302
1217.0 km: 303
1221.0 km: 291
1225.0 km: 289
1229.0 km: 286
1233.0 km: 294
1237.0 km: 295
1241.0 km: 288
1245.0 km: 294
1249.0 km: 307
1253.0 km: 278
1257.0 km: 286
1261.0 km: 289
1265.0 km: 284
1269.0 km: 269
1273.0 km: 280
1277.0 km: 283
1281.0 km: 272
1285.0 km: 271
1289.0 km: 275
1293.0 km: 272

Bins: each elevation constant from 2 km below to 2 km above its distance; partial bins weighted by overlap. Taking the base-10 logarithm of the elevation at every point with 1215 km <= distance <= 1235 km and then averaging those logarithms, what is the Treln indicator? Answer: 2.47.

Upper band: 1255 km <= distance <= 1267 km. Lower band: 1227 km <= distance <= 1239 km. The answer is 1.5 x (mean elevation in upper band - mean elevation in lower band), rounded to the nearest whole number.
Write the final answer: -8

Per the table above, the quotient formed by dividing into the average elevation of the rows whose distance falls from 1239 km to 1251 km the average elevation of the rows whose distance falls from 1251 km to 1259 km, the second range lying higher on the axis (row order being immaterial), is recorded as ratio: 1.05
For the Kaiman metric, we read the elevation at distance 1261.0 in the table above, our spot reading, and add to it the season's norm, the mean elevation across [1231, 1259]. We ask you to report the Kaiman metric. 581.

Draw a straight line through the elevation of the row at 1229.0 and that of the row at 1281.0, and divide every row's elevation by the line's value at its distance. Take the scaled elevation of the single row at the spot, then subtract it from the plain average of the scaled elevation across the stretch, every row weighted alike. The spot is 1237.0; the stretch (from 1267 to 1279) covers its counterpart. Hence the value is -0.028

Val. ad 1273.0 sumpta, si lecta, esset 280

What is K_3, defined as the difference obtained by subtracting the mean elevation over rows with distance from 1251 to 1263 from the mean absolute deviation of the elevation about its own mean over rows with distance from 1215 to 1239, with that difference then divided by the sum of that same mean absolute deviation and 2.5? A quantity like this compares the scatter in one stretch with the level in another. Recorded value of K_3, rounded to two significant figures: -41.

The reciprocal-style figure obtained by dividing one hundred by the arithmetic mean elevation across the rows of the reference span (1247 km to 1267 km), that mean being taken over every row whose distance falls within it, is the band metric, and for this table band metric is 0.346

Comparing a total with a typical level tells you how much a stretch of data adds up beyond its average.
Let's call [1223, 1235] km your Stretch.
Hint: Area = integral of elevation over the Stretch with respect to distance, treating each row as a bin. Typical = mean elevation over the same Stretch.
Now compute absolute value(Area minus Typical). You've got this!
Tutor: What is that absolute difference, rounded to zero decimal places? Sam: 3186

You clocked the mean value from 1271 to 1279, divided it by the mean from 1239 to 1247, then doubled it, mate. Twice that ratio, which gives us 1.93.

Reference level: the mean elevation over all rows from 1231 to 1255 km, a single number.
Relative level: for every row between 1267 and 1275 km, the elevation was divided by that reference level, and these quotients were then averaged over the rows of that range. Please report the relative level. 0.94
